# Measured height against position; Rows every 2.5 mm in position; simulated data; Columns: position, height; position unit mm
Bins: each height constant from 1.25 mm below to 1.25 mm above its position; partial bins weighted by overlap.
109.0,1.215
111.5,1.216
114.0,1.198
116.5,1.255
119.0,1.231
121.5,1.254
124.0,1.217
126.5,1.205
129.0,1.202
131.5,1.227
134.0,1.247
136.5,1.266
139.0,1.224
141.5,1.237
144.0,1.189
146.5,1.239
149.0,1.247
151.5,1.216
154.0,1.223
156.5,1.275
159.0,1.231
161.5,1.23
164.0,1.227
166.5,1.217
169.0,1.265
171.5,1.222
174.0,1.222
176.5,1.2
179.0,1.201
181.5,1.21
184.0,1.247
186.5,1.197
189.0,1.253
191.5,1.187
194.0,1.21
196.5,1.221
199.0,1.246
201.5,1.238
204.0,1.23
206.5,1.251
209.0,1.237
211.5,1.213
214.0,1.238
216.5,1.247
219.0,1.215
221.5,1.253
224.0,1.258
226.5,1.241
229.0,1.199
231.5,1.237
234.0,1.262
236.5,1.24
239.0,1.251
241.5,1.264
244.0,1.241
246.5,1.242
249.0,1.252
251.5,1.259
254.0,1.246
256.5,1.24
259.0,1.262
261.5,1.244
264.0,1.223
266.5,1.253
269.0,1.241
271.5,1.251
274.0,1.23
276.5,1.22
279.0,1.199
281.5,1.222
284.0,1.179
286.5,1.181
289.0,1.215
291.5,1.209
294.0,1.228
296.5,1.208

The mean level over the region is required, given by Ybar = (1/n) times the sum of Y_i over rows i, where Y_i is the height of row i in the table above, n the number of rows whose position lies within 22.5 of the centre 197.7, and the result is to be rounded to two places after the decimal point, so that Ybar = 1.22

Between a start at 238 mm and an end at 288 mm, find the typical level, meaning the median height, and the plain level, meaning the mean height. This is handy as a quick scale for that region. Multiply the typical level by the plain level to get 1.53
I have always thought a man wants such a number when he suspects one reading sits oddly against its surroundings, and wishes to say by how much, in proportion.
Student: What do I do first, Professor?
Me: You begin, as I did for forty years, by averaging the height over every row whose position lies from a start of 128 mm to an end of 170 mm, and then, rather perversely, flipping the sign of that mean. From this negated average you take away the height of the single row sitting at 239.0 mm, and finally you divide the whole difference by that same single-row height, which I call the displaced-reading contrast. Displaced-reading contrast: -1.99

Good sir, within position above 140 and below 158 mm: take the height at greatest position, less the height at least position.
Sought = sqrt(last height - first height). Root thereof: 0.19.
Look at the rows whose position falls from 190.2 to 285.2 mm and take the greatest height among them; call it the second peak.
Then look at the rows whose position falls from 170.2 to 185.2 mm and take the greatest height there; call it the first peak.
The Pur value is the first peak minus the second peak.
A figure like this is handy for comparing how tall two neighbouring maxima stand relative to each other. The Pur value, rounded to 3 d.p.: -0.017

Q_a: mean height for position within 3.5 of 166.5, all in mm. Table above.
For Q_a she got 1.24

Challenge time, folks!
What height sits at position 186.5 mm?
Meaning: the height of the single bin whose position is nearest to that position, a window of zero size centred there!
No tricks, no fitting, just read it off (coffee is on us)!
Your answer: 1.197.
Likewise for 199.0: 1.246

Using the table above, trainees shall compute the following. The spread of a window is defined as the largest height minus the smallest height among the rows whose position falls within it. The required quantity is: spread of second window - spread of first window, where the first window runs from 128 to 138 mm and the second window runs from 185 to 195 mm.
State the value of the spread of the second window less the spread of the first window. 0.00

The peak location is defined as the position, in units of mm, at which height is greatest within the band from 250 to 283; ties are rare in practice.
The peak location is 259.0 mm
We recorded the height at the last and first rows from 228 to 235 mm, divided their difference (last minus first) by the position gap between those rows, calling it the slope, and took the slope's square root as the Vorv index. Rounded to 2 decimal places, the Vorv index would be 0.11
